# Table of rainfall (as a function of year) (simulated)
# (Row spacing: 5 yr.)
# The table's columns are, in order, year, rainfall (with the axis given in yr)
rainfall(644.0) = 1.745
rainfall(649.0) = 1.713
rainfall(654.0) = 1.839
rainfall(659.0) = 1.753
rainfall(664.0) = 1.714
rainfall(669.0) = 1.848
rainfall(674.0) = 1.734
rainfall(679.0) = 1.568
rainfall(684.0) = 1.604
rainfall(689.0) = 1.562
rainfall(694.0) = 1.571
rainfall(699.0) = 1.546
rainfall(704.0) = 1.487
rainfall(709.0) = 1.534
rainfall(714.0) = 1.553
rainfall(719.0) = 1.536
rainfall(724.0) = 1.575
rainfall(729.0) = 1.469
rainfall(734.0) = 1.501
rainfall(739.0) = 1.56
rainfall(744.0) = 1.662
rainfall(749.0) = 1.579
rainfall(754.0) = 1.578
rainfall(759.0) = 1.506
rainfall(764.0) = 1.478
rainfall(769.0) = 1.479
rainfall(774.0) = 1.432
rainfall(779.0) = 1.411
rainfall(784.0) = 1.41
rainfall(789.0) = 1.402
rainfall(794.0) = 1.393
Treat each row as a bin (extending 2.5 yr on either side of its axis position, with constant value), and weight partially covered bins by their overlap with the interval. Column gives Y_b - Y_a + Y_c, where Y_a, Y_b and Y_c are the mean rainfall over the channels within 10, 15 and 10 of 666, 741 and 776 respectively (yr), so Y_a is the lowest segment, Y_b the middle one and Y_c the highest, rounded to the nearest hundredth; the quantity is 1.23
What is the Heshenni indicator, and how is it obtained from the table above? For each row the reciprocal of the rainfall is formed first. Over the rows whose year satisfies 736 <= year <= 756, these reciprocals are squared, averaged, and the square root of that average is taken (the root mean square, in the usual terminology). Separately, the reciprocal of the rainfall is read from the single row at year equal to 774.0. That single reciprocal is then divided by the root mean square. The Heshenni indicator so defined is 1.11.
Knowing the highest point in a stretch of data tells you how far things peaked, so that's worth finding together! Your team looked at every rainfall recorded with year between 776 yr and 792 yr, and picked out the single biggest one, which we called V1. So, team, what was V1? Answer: 1.411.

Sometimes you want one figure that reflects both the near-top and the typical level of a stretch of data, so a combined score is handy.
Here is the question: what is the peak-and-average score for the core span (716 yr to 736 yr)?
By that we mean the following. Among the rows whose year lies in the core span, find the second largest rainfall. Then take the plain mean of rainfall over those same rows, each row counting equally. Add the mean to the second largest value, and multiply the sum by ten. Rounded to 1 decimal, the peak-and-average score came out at 30.6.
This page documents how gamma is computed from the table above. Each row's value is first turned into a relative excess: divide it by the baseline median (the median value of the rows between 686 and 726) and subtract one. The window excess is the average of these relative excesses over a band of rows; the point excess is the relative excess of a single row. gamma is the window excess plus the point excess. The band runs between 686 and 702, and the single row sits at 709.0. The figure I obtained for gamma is 0.00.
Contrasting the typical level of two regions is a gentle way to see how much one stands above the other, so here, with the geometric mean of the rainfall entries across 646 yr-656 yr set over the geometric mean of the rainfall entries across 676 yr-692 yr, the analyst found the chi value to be 1.12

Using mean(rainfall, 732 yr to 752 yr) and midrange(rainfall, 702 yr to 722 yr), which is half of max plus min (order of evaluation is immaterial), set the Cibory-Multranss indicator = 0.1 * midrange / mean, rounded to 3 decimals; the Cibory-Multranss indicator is 0.096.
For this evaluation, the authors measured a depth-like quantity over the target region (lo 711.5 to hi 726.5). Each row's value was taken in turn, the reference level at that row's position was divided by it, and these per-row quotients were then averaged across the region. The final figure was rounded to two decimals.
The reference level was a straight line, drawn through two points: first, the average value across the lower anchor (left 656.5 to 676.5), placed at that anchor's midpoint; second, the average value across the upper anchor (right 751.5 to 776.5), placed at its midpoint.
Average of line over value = 1.04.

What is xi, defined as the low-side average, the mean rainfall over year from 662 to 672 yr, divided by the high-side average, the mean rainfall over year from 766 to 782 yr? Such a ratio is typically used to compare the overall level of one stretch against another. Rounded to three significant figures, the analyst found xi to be 1.24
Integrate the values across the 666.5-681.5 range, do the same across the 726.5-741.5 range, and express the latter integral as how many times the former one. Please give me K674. 0.88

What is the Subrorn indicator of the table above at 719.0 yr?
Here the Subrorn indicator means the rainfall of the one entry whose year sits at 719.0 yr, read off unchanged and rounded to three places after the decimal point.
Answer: 1.536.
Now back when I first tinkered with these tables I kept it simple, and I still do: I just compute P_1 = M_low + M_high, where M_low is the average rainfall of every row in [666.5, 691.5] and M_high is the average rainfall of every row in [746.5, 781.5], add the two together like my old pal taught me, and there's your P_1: 3.16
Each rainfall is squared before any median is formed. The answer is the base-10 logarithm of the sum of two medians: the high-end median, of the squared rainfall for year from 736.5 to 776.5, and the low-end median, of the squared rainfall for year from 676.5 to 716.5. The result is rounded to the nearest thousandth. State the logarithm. 0.679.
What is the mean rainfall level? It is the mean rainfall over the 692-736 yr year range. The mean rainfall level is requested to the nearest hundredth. 1.53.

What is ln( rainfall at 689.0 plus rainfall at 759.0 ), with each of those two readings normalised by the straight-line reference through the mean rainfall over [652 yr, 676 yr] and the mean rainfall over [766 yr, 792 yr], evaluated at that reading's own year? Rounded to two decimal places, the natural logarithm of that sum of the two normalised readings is 0.66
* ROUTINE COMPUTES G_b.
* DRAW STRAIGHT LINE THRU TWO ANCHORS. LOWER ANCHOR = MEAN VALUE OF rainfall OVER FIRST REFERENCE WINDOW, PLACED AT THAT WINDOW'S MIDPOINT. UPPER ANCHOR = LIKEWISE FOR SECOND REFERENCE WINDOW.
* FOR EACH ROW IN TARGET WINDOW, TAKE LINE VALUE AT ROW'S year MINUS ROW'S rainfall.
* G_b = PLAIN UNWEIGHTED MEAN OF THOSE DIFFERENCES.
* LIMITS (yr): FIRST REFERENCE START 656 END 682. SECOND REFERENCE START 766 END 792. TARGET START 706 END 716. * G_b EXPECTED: 0.07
